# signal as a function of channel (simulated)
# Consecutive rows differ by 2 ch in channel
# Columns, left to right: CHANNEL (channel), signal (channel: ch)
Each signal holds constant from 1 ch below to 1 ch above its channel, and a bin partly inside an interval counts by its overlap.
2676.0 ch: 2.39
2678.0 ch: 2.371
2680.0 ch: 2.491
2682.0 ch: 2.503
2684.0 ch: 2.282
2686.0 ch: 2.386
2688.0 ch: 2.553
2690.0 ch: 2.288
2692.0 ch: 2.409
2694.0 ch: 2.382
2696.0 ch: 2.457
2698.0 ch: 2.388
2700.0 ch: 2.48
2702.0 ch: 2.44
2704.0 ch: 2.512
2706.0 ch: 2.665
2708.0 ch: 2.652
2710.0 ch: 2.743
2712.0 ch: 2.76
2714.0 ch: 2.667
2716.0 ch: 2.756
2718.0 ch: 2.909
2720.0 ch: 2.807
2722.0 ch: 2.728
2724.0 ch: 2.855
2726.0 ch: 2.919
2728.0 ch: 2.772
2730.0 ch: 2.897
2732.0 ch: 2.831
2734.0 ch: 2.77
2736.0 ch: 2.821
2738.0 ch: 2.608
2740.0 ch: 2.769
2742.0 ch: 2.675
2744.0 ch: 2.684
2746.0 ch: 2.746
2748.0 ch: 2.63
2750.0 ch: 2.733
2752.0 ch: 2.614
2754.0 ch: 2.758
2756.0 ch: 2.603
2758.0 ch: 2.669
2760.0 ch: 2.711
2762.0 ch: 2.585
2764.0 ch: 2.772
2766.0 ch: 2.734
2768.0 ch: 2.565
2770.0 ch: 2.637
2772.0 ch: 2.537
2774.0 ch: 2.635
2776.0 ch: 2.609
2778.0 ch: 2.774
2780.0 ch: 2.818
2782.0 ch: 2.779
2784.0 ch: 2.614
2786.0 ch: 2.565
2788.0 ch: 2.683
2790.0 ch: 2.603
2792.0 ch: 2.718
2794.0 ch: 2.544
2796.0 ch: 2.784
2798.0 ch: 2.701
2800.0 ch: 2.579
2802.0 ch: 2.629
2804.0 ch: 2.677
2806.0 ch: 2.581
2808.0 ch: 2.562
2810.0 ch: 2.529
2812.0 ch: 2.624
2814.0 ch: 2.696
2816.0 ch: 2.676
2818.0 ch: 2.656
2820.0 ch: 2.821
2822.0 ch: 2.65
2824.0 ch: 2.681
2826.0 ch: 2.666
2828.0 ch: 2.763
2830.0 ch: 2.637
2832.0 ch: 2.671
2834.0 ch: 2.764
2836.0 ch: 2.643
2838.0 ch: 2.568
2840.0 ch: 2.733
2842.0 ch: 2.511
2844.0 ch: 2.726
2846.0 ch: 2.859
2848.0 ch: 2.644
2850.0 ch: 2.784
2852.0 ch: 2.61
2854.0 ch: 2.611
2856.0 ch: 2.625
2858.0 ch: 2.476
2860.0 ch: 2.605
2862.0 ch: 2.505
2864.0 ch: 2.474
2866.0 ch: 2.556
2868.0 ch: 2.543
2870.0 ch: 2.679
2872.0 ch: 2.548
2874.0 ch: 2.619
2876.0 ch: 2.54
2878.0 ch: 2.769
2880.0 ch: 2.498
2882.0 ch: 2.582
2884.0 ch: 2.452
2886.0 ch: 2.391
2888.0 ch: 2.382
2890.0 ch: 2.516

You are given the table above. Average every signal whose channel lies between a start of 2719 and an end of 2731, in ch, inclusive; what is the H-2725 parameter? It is 2.83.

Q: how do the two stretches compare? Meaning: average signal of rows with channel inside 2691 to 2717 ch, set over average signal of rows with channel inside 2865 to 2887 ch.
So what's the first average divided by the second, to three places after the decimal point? 1.000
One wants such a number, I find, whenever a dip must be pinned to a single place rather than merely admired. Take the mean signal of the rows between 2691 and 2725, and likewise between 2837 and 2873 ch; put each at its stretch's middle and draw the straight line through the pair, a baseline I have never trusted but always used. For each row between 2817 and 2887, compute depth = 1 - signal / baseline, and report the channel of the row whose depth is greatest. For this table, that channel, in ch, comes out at 2886.0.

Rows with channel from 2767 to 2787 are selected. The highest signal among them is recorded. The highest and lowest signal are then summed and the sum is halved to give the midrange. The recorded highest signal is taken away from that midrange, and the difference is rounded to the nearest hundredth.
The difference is -0.14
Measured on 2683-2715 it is -0.24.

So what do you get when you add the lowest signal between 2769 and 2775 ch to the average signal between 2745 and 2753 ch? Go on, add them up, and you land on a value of 5.22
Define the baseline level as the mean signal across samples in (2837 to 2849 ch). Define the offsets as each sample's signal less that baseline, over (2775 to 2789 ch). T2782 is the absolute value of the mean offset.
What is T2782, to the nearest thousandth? 0.018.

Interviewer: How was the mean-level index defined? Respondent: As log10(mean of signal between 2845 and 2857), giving 0.430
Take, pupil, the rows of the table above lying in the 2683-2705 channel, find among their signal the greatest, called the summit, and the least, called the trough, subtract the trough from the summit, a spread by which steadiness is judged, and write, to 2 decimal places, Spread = 0.27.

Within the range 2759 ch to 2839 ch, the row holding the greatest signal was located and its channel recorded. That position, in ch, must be 2820.0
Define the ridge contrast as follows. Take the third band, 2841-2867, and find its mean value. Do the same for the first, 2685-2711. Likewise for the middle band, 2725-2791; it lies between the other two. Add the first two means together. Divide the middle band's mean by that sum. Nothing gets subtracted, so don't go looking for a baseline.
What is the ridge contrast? 0.529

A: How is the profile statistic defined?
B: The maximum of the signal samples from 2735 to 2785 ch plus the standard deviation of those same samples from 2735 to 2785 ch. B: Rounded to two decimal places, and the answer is 2.90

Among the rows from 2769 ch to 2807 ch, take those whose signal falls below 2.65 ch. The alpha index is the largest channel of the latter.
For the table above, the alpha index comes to 2806.0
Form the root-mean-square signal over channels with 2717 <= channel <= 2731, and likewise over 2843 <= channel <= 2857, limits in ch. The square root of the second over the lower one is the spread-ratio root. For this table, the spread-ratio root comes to 0.974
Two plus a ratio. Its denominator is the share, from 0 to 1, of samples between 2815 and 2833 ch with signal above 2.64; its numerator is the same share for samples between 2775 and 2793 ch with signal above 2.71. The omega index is 2.5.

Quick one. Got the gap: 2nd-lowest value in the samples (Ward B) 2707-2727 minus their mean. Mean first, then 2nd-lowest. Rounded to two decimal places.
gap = -0.11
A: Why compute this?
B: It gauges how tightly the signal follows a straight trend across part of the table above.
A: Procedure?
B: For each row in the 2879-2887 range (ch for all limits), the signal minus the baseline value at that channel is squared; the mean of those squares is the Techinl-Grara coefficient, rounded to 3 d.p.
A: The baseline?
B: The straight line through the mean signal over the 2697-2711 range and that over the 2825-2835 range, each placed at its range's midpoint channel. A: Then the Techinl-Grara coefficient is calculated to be 0.084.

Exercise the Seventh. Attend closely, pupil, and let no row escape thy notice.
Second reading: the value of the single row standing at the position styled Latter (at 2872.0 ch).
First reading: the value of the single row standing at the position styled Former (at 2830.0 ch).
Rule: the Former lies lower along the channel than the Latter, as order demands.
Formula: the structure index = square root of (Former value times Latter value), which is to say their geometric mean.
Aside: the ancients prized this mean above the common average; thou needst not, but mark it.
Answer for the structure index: 2.59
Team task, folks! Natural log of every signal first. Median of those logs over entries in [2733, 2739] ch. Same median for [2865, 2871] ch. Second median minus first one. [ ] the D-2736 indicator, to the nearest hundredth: -0.08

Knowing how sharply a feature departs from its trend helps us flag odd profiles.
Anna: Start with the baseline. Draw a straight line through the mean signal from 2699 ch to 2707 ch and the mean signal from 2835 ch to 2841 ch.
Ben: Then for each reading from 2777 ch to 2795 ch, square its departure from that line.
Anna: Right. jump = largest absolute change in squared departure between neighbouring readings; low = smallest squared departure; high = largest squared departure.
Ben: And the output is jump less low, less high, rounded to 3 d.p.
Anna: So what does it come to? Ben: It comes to -0.017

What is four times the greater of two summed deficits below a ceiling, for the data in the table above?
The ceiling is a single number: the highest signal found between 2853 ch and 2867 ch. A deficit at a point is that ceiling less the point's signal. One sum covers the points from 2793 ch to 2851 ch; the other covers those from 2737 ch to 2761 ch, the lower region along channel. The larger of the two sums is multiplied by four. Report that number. -2.8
